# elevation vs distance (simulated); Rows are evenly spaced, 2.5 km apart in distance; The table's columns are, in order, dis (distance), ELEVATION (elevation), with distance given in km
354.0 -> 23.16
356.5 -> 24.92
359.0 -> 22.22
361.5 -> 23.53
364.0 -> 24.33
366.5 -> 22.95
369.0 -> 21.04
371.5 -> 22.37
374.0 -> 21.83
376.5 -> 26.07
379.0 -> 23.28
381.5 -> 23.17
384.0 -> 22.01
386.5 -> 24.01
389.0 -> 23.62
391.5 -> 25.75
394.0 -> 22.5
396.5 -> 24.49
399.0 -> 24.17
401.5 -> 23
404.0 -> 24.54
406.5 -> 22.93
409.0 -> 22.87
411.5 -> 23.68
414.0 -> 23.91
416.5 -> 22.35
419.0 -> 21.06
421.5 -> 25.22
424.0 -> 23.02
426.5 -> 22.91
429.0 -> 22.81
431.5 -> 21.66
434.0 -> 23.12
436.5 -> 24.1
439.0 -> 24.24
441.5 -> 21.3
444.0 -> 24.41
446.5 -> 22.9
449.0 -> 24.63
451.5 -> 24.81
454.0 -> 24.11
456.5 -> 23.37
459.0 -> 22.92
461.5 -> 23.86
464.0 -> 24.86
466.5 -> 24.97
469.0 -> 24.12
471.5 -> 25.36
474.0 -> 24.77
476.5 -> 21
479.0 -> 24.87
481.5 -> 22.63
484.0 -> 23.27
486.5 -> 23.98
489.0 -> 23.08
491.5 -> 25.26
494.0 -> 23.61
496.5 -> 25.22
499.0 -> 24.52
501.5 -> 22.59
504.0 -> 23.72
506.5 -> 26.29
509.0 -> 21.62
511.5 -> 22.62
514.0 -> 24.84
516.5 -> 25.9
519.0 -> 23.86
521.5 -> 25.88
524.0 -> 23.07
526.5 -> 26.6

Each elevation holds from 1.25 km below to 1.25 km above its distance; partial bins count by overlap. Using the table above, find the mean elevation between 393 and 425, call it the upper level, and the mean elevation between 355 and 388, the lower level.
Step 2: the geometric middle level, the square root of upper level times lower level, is 23.3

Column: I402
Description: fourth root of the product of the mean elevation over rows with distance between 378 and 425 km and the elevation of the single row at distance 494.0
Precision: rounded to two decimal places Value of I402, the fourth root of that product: 4.85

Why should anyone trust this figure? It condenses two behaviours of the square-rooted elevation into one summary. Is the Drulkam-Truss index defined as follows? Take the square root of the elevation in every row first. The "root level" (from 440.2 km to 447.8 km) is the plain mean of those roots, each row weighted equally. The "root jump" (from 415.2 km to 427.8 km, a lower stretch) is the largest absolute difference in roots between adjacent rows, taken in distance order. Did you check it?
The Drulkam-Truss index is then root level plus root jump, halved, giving 2.61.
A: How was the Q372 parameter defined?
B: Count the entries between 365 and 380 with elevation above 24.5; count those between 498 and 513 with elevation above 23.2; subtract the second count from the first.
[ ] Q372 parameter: -2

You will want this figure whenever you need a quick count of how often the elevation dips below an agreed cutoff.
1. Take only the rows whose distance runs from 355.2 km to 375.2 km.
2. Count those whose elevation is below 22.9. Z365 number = 4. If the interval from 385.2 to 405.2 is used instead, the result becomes 1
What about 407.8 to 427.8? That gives 3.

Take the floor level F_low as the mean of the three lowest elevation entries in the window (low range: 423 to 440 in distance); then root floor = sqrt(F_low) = 4.74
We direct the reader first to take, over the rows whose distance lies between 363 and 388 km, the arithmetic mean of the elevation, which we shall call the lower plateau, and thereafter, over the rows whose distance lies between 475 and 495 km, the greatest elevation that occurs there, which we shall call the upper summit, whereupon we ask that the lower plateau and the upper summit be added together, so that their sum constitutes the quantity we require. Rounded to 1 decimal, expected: 48.4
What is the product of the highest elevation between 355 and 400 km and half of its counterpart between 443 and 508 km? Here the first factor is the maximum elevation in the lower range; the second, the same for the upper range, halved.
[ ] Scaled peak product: 343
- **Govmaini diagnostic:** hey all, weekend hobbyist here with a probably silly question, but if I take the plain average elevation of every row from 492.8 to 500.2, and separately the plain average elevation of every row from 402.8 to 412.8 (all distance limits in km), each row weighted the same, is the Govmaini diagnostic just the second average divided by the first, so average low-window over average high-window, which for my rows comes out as 0.96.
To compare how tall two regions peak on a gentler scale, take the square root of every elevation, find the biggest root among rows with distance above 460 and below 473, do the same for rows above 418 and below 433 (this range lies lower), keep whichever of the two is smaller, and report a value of 5.02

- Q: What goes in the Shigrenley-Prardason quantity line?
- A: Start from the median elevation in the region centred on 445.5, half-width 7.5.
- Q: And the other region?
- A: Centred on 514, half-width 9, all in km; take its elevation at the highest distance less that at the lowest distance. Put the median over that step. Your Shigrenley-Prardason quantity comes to -59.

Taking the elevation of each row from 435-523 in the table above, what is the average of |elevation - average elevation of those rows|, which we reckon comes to 1.00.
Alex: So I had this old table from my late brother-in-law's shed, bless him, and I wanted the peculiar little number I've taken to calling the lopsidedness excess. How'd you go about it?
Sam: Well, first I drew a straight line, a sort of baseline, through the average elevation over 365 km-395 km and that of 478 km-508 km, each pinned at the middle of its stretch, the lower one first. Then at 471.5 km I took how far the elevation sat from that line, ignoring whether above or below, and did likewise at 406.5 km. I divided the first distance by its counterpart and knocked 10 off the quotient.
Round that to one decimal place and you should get -7.1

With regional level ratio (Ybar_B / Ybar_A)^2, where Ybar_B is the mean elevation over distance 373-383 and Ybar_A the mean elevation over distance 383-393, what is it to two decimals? 0.98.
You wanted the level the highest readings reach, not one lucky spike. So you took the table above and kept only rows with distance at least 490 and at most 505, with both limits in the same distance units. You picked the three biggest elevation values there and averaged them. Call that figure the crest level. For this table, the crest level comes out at 25.0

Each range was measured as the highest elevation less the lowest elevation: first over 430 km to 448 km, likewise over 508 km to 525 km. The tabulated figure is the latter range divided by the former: 1.4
